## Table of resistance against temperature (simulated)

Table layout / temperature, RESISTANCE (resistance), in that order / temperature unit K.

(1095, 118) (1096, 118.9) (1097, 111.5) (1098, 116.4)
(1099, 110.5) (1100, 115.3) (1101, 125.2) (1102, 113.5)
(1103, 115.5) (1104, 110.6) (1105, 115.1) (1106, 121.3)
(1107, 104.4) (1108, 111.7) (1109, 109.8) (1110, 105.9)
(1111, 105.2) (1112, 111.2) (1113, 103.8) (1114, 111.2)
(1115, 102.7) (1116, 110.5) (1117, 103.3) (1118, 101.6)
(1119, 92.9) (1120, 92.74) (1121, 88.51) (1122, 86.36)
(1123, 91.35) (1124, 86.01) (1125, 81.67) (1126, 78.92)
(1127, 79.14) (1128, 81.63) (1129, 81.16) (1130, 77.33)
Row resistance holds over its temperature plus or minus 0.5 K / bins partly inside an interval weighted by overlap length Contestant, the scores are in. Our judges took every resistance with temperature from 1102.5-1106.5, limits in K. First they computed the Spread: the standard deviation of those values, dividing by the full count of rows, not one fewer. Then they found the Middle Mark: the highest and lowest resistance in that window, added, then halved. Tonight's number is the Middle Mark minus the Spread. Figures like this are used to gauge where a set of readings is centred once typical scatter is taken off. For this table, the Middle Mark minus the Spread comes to 112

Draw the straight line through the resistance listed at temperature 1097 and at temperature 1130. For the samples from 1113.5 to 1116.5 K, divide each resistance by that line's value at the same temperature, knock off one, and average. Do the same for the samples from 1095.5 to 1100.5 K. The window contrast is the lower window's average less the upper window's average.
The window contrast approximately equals -0.13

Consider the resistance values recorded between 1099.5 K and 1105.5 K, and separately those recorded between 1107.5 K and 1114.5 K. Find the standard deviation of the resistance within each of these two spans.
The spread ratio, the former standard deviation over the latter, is 1.5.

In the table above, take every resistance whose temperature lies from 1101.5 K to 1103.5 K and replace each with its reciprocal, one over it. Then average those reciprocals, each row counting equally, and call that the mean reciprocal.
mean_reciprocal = 0.0087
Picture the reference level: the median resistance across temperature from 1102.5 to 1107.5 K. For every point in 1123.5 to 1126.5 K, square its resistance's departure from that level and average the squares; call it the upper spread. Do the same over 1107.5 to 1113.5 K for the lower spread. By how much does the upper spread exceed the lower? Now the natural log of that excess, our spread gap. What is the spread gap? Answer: 6.94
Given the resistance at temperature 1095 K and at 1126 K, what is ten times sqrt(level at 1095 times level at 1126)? 965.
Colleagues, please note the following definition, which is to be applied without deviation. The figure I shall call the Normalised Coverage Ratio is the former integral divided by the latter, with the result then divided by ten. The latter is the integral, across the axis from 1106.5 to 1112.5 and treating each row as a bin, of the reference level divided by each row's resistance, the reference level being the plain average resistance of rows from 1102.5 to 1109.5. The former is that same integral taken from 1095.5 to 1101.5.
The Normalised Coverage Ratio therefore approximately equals 0.093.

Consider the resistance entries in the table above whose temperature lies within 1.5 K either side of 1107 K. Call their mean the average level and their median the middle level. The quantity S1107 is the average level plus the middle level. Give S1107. 224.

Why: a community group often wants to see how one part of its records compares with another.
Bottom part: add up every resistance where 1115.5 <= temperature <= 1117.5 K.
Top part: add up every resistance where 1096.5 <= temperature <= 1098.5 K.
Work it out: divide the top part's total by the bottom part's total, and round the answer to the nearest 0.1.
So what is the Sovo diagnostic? 1.1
